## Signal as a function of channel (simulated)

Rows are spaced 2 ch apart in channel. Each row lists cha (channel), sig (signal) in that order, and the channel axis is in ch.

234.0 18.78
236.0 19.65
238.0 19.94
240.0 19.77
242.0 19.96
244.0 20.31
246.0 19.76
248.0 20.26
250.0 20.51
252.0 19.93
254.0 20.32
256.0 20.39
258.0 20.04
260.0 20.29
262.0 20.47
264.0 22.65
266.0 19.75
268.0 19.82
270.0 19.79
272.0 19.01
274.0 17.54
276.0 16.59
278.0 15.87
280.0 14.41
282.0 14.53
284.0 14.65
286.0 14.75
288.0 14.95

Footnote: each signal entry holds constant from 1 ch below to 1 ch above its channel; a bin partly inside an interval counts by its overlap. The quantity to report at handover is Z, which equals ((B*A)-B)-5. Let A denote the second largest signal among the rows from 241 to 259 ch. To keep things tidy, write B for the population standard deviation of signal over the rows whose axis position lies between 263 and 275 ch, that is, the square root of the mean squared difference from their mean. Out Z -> 24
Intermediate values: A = 20.39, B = 1.5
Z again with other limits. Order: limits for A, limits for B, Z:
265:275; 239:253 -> 0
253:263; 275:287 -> 11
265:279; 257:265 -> 15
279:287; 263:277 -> 19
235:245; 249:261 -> -1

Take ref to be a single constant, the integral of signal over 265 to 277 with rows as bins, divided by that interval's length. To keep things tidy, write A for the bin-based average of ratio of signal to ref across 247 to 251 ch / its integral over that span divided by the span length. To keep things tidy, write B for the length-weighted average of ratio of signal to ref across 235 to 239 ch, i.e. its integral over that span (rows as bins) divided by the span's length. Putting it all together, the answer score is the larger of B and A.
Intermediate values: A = 1.09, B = 1.06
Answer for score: 1.087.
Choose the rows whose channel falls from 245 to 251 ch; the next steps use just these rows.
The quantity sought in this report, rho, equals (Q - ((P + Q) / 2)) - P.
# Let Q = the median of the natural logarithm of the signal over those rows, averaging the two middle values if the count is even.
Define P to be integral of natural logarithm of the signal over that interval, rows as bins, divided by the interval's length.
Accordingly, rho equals -3.00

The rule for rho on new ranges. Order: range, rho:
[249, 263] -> -3.01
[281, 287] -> -2.68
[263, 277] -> -2.94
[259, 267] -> -3.04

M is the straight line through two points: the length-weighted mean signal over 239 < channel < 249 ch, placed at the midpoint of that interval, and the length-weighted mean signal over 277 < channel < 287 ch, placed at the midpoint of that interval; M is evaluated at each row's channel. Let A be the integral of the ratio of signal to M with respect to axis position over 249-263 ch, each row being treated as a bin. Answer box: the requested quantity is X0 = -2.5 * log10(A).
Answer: -2.97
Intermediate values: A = 15.5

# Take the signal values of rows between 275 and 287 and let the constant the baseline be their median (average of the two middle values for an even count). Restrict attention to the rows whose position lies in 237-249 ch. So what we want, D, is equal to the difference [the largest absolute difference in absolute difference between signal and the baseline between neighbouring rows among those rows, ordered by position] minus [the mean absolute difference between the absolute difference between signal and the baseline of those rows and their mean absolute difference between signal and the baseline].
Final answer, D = 0.36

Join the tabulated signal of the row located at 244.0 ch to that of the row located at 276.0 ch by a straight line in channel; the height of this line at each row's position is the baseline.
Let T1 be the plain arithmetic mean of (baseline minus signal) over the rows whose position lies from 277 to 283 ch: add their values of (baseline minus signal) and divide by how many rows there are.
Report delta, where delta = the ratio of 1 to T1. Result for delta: 0.8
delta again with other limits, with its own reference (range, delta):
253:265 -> -0.5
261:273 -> -0.4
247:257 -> -1.1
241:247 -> 3.3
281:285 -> 0.8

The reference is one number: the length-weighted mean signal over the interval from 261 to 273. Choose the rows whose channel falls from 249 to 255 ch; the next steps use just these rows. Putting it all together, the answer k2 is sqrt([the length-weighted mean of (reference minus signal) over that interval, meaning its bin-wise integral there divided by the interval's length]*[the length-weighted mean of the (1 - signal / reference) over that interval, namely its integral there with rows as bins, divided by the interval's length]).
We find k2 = 0.00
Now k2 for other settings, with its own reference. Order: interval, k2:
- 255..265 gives 0.12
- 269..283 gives 0.76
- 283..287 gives 1.23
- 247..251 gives 0.03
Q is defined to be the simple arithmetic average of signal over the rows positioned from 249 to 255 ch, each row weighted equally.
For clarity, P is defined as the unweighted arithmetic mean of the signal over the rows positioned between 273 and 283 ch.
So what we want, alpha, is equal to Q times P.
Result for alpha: 320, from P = 15.8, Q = 20.3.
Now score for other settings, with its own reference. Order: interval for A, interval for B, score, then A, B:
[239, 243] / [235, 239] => 1.059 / 1.06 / 1.06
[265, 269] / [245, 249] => 1.067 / 1.06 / 1.07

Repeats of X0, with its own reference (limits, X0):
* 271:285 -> -2.91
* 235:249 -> -2.85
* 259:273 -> -3.05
